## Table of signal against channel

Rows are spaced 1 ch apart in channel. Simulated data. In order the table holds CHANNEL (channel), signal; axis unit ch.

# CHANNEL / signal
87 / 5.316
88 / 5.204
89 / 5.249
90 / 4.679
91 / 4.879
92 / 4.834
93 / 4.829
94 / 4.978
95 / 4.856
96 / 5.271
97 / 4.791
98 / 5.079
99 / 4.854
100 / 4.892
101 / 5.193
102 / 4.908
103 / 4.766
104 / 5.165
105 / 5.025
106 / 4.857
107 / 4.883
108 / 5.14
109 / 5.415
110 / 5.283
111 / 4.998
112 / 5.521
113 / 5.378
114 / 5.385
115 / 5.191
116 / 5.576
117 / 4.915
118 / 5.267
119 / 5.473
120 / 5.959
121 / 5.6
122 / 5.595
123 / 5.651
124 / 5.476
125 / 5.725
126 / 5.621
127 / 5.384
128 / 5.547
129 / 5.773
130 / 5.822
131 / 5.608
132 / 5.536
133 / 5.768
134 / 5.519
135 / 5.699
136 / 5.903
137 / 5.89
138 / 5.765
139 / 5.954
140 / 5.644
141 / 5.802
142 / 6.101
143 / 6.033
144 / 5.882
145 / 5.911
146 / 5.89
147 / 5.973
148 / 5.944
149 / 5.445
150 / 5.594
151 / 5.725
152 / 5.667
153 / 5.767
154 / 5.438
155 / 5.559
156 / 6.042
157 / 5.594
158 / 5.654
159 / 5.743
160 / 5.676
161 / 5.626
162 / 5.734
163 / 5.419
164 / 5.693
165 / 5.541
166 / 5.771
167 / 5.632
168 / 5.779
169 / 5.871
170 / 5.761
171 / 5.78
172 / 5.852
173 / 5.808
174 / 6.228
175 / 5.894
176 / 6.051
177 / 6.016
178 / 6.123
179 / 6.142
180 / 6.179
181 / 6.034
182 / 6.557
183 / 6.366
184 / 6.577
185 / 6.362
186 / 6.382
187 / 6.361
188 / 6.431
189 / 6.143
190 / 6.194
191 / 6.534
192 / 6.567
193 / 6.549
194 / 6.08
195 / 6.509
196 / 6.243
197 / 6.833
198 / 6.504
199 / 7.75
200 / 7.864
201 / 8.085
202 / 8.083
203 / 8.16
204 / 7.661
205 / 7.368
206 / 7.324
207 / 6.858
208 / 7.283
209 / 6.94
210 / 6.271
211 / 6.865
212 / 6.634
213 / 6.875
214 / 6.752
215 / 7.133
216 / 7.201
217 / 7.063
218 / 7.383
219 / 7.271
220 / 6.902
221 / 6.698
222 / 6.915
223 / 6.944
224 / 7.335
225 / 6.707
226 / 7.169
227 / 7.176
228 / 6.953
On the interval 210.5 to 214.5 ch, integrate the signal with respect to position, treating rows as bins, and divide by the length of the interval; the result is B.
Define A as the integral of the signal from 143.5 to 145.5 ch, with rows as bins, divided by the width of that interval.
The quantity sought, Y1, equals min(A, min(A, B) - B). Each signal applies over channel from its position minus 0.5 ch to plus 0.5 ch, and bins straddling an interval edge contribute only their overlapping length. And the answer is -0.9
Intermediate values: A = 5.9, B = 6.8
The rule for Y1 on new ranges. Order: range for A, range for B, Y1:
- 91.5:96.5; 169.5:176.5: -1.0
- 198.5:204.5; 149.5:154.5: 0.0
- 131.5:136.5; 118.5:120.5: 0.0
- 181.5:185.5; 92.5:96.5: 0.0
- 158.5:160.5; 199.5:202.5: -2.3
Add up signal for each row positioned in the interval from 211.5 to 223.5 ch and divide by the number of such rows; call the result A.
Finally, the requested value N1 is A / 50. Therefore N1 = 0.140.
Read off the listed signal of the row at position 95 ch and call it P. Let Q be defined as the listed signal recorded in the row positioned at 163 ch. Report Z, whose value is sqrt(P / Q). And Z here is 0.95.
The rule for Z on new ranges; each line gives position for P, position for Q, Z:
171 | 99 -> 1.09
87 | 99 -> 1.05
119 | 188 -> 0.92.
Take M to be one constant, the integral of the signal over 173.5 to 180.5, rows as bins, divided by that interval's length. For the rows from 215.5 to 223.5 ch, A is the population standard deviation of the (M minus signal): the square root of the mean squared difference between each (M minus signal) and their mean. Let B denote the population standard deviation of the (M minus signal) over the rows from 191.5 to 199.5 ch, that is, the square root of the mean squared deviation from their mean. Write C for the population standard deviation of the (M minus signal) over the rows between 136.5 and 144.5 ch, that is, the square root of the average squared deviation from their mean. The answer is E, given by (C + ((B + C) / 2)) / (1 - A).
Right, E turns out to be 0.56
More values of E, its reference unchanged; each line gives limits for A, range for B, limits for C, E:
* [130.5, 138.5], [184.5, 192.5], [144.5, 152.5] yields 0.39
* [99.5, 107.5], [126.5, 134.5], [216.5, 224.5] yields 0.48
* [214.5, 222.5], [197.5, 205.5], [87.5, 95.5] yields 0.67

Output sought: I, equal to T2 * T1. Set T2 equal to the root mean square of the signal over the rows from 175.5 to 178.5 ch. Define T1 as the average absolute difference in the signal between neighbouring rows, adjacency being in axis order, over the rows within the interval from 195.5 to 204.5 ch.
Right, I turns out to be 2.3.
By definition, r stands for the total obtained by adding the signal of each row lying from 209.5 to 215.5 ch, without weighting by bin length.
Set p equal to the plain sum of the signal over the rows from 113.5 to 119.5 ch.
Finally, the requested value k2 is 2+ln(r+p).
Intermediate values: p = 31.8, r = 41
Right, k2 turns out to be 6.281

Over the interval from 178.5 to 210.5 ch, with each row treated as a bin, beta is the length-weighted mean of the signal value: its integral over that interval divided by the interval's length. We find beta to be 6.8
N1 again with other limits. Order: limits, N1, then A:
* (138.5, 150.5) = 0.117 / 5.8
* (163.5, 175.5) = 0.116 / 5.8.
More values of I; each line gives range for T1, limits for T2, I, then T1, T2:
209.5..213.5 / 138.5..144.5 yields 2.1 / 0.36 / 5.90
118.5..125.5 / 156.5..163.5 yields 1.2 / 0.22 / 5.64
